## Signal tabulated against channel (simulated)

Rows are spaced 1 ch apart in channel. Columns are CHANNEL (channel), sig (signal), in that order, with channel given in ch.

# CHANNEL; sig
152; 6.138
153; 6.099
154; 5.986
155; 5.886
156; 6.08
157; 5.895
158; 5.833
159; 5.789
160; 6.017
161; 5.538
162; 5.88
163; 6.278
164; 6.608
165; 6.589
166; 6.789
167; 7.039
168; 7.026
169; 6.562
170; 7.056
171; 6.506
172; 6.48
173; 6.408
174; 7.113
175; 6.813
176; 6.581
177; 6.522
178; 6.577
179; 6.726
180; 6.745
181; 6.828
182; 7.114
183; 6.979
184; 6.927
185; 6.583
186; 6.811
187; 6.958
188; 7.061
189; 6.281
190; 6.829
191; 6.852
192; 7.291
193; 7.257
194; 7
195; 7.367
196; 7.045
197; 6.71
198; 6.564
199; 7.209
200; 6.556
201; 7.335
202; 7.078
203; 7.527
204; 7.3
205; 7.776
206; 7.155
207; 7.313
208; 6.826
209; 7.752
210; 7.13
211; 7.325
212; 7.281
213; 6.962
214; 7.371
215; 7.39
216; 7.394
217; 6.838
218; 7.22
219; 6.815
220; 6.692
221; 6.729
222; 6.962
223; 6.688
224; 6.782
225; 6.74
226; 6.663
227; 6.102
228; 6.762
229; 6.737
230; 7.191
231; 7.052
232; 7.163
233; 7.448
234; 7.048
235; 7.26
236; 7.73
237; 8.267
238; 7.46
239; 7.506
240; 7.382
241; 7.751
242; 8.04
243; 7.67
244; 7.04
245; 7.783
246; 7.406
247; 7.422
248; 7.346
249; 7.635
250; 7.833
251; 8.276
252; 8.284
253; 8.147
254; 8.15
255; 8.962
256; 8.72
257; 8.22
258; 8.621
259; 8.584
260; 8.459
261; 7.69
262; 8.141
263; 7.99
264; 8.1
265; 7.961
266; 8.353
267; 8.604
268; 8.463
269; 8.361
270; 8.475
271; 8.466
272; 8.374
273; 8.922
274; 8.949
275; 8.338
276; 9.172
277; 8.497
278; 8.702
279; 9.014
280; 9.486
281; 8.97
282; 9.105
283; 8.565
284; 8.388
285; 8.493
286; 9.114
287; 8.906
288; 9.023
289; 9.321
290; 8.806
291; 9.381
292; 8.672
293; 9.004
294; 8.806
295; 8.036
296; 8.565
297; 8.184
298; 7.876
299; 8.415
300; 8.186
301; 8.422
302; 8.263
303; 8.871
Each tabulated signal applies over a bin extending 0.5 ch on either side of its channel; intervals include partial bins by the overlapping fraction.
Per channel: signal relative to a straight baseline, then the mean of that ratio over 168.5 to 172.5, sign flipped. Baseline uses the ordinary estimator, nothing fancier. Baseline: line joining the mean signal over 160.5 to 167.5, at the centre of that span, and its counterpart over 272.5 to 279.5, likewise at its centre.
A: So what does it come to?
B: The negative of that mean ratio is -1.019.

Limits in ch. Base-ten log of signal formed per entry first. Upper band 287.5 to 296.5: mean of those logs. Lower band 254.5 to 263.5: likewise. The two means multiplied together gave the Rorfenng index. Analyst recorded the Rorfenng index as 0.873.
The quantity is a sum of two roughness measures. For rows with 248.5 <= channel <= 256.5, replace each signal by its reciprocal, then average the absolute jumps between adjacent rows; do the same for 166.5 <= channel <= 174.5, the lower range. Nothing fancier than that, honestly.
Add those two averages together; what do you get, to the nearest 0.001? 0.011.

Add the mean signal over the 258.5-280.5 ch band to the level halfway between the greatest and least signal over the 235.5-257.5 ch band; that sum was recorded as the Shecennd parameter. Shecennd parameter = 16.5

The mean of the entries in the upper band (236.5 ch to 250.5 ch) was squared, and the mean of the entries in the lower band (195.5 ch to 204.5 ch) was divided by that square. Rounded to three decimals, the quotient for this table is 0.121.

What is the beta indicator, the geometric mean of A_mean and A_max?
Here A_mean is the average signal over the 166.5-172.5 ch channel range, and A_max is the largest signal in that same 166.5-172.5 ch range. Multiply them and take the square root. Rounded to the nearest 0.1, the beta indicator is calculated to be 6.9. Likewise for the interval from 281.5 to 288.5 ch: 9.0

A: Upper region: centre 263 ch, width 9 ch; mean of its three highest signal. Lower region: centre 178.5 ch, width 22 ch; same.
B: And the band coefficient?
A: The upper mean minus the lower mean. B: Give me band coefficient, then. 1.5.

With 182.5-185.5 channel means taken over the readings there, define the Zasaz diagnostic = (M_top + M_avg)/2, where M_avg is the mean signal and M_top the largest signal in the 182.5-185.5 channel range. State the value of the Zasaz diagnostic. 6.9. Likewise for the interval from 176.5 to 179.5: 6.7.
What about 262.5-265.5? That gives 8.1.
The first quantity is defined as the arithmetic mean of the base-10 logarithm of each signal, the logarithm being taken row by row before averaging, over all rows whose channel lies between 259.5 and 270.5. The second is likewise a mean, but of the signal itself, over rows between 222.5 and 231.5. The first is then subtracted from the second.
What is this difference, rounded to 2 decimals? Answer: 5.83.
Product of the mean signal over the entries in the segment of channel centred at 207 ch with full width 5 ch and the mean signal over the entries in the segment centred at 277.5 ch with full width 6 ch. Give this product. 65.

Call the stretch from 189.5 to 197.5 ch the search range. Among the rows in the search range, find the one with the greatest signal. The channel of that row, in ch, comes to 195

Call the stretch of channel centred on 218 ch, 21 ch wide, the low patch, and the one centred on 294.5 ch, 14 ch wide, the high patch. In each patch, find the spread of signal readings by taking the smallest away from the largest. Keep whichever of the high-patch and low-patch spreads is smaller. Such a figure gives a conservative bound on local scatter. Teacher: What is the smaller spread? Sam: 1.5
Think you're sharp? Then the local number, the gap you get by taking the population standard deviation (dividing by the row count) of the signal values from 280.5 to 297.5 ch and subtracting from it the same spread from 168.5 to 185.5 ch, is 0.140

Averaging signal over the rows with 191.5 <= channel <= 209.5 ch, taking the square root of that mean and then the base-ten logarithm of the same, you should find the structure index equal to 0.428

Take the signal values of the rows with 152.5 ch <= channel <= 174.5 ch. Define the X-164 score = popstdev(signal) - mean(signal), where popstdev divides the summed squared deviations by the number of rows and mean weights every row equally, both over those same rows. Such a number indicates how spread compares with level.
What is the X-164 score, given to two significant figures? -5.9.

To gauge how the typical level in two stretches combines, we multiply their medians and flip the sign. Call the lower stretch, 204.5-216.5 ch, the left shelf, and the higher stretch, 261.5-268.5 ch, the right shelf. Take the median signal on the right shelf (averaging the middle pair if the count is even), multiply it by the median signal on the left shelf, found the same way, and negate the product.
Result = -60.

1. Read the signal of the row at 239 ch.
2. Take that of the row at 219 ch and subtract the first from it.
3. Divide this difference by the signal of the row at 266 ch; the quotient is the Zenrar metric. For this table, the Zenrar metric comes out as -0.083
